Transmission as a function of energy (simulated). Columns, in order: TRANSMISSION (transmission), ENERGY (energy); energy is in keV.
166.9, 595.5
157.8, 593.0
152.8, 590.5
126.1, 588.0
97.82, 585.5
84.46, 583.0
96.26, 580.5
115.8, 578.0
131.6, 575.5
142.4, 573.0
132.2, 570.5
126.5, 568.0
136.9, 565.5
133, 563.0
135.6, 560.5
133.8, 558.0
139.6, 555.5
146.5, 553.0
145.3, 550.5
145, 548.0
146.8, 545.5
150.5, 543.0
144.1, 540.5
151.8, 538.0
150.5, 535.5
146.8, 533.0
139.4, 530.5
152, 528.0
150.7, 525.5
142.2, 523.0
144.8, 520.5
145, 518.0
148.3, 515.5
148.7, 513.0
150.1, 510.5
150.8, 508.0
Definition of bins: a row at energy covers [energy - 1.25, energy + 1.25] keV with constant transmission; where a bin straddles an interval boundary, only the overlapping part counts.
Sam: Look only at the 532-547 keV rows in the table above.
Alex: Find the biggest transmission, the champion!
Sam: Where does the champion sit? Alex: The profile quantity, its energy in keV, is 538.0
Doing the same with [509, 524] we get 510.5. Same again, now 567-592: 590.5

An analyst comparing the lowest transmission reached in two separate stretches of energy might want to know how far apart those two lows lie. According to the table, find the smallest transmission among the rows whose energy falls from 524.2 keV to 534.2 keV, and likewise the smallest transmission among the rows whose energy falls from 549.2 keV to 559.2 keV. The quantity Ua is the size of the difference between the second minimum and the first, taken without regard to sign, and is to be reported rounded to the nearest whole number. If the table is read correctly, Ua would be 6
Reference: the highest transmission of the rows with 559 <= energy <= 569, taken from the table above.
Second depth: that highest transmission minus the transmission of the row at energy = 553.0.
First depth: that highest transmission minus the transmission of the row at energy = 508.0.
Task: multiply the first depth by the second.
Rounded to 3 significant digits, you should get 133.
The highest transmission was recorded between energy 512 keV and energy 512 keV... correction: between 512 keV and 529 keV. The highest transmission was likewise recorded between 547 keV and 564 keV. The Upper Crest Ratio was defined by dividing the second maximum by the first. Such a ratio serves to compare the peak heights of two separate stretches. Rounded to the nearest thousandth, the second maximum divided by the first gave 0.964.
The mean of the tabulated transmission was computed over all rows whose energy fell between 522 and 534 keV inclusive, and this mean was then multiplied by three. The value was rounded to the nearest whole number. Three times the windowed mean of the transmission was 439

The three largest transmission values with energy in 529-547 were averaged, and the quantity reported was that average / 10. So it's 15.1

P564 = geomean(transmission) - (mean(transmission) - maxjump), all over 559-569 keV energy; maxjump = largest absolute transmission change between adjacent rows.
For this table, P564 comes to 10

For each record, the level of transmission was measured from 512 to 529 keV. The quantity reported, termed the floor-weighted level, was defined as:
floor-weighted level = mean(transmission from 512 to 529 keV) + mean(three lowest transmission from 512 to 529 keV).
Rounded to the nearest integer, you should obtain 291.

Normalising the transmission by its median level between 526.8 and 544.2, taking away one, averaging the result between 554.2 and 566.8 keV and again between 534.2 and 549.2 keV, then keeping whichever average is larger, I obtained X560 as -0.02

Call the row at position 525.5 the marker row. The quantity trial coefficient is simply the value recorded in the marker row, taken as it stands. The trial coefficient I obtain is 150.7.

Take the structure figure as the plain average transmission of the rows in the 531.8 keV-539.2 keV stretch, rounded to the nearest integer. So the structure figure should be 150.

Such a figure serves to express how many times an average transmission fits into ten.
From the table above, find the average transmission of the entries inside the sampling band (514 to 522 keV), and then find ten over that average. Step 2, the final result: 0.0685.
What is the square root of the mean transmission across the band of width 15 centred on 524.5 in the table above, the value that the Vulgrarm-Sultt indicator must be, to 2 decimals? 12.07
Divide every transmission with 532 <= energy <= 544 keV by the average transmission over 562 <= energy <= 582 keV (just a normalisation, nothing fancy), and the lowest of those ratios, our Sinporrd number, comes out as 1.14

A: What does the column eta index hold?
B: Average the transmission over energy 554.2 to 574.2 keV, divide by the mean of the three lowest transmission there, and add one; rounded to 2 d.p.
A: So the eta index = 2.03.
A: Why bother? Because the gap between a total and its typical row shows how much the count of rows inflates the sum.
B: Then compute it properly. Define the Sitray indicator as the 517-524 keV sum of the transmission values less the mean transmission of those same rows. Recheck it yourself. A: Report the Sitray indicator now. 288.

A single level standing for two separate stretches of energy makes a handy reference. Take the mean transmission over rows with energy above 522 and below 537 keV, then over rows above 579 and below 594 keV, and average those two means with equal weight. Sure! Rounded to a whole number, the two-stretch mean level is 133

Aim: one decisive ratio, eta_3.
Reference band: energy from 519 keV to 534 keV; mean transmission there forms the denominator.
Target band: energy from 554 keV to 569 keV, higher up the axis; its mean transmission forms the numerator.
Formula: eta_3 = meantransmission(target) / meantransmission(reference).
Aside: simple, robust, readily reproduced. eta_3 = 0.92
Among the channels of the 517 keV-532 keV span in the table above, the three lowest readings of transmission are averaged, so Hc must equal 142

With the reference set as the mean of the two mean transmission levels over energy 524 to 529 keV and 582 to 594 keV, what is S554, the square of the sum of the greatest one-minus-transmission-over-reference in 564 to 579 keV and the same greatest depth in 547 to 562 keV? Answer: 0.034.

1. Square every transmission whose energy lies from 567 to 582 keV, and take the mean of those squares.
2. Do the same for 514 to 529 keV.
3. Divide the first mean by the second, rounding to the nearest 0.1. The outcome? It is 0.7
